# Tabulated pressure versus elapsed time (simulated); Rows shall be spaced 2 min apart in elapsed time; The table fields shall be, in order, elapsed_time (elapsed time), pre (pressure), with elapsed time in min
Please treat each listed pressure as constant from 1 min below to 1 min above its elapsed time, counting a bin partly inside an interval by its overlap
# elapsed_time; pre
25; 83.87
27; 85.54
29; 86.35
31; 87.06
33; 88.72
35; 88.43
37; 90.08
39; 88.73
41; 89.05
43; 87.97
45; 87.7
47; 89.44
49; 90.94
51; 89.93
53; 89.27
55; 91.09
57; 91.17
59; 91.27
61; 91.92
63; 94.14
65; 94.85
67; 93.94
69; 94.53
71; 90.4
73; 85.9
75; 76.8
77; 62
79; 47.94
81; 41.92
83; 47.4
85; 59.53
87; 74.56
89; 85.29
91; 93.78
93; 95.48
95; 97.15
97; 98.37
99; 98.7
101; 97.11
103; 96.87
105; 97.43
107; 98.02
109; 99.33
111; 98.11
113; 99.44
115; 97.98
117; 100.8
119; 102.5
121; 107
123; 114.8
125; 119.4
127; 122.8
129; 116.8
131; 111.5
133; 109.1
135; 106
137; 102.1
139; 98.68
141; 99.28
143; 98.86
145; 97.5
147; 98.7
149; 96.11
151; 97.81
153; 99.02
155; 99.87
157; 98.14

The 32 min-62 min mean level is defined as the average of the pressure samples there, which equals 90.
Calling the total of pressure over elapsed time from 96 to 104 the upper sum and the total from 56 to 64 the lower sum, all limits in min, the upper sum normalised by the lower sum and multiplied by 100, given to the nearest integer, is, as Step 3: 106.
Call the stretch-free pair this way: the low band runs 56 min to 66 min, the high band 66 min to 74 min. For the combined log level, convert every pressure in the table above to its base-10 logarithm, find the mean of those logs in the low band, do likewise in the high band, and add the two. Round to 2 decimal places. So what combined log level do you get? 3.93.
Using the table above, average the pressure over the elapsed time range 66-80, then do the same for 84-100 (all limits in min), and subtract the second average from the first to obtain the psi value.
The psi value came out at -9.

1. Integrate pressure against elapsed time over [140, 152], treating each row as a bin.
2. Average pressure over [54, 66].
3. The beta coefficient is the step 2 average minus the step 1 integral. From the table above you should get -1084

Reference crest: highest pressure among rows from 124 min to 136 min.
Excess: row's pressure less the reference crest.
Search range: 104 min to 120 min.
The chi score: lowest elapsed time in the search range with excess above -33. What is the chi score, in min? 105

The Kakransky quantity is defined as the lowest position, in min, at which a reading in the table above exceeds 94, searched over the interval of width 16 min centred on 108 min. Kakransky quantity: 101 min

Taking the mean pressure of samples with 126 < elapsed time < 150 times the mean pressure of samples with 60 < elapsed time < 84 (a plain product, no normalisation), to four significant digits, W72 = 8049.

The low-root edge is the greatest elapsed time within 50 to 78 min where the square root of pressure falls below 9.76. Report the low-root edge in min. 77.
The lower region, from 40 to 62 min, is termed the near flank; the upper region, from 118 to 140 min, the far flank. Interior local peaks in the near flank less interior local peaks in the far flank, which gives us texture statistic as 0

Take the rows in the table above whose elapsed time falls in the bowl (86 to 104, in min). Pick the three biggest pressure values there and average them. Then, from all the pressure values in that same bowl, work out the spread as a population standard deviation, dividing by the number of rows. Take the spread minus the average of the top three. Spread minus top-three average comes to -90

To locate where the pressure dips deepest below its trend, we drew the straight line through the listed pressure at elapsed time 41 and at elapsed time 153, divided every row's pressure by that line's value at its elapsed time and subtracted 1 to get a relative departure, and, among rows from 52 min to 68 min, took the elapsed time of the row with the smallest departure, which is 53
